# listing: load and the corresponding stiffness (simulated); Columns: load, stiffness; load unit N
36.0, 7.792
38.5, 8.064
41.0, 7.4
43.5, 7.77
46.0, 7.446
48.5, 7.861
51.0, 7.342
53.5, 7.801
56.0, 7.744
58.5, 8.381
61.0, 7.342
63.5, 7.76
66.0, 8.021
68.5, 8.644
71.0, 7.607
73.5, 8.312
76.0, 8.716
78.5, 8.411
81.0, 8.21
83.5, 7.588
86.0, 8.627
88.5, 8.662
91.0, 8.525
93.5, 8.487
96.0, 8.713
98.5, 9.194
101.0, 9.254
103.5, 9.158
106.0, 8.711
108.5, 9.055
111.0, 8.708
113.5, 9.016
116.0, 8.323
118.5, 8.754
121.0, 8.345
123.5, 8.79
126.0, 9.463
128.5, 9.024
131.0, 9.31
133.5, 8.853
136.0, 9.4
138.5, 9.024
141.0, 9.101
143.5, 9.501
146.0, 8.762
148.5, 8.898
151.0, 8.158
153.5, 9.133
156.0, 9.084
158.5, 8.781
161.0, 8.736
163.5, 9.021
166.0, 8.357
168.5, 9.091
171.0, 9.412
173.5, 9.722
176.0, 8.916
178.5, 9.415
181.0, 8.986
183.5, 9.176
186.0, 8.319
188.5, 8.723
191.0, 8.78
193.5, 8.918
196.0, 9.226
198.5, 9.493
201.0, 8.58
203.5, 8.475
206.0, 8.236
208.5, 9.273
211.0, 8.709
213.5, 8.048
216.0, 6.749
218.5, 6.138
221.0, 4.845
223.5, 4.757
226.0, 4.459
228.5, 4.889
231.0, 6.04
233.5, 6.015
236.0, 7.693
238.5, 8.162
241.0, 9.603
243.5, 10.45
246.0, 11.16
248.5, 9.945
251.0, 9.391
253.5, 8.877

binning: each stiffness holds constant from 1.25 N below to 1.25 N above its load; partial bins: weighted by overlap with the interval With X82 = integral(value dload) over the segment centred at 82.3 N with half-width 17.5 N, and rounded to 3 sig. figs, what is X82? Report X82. 294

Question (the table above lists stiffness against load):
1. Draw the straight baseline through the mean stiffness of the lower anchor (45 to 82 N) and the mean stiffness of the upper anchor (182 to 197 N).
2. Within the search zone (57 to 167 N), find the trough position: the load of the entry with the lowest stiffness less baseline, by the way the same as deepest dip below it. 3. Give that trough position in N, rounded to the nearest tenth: 61.0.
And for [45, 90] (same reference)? 61.0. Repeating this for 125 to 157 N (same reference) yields 151.0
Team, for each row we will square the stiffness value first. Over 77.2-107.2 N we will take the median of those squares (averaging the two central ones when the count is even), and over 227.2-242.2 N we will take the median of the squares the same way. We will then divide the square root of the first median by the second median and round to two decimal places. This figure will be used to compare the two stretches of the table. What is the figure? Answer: 0.18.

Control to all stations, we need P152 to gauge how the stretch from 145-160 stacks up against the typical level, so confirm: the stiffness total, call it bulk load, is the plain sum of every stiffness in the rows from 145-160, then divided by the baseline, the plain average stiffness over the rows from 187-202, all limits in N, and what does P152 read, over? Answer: 5.9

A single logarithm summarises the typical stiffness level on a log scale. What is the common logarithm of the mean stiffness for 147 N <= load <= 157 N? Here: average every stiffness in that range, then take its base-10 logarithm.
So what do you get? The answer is 0.945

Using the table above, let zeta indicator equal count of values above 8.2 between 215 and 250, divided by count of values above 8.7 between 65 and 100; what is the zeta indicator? 1.3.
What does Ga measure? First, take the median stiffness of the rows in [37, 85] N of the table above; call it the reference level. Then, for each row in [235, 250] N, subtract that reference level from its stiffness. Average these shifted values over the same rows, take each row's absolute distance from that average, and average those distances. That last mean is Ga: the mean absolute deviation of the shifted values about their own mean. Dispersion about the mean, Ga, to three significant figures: 1.05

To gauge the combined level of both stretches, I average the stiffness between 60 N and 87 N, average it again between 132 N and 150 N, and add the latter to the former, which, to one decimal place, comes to 17.2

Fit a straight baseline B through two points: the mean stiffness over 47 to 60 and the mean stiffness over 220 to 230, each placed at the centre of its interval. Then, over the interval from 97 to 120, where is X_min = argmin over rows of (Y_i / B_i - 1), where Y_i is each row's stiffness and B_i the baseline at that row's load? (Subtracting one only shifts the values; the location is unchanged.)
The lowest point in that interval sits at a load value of 116.0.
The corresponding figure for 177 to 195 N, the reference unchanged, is 186.0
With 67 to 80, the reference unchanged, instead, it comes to 71.0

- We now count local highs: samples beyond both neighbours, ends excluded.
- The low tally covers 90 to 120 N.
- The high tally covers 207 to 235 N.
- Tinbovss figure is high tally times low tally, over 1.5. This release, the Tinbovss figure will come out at 2.0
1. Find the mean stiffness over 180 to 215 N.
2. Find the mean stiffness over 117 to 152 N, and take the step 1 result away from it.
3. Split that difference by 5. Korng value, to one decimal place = 0.0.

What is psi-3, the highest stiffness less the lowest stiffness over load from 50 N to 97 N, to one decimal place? 1.4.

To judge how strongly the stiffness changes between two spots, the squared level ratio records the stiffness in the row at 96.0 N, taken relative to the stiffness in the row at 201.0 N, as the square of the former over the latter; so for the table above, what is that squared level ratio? 1.03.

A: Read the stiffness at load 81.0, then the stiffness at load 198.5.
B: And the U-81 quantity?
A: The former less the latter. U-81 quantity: -1.3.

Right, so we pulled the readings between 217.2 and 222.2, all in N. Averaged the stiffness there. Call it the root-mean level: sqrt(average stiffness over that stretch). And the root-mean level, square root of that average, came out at 2.3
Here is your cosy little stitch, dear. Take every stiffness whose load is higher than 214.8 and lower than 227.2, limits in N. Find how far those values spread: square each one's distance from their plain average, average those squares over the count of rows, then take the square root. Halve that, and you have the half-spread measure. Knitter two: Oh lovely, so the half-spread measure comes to 0.45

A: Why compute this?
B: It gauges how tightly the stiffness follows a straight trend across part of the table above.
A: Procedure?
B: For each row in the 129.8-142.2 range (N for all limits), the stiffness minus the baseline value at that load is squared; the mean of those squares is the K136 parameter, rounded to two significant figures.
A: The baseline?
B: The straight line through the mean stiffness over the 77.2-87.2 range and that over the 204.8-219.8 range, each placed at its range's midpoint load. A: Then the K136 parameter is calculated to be 1.2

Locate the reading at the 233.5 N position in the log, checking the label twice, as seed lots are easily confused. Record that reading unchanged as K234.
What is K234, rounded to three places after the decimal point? 6.015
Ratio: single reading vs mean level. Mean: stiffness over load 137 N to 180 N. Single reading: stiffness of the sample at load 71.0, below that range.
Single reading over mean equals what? 0.84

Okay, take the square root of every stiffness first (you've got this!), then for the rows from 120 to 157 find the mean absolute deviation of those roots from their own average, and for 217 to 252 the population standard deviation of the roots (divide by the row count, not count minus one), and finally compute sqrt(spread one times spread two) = 0.14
